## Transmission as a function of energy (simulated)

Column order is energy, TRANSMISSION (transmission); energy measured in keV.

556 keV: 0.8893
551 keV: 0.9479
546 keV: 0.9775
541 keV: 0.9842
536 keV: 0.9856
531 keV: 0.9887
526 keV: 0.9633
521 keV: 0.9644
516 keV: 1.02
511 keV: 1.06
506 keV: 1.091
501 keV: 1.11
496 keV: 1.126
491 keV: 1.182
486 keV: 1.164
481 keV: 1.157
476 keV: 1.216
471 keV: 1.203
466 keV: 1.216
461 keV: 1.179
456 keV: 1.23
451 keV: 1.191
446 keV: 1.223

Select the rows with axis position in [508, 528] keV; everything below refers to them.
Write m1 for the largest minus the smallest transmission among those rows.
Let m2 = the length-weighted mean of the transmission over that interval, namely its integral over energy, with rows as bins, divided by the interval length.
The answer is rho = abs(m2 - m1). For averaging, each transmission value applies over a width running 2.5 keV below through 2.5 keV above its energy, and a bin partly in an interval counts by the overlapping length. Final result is 0.91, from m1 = 0.10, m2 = 1.01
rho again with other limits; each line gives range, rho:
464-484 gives 1.14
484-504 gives 1.07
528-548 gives 0.97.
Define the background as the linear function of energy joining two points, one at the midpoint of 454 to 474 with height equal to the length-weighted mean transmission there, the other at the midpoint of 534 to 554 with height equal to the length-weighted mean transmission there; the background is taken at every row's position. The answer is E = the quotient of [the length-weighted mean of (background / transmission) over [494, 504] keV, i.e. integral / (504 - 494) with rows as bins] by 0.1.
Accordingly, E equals 9.9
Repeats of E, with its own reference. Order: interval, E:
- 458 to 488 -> 9.9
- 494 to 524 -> 10.2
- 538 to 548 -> 9.9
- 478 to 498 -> 9.8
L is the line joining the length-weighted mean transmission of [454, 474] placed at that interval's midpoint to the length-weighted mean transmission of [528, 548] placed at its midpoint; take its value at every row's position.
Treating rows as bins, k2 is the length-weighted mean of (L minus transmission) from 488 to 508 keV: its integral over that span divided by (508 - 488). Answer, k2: -0.025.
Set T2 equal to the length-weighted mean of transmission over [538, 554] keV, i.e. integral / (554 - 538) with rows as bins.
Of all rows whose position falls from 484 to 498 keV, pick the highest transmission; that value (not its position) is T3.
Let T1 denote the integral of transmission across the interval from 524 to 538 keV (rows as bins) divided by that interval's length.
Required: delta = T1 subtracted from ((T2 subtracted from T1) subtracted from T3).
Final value 0.19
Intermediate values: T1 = 0.98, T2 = 0.97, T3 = 1.182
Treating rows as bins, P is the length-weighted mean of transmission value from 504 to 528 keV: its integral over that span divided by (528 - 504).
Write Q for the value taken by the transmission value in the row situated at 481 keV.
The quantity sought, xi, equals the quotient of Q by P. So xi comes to 1.13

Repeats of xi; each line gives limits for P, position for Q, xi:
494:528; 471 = 1.15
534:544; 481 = 1.18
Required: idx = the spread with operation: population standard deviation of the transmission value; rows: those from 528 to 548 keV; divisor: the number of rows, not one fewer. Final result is 0.00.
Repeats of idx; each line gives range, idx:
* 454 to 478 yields 0.02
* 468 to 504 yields 0.04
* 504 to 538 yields 0.05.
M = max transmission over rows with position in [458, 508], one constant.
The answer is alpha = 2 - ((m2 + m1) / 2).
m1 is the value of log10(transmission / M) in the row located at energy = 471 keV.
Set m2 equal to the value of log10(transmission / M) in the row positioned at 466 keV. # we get 2.002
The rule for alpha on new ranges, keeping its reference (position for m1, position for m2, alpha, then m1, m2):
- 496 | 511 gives 2.047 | -0.033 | -0.060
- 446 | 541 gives 2.045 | 0.002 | -0.092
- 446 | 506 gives 2.022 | 0.002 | -0.047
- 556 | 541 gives 2.114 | -0.136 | -0.092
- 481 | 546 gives 2.058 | -0.022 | -0.095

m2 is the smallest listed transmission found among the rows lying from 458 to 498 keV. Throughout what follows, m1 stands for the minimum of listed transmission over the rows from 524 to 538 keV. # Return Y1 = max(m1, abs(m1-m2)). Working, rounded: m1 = 0.9633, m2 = 1.126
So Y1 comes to 0.96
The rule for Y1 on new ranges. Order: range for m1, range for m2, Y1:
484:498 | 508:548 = 1.13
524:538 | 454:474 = 0.96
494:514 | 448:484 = 1.06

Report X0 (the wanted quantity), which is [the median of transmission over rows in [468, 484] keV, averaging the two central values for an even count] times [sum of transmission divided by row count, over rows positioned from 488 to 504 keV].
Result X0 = 1.37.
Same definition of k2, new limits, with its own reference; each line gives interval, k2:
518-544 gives 0.027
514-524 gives 0.052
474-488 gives -0.023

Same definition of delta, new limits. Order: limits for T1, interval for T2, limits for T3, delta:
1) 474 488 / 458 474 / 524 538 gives -0.17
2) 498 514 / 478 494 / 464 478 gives 0.21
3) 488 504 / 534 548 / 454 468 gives -0.06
